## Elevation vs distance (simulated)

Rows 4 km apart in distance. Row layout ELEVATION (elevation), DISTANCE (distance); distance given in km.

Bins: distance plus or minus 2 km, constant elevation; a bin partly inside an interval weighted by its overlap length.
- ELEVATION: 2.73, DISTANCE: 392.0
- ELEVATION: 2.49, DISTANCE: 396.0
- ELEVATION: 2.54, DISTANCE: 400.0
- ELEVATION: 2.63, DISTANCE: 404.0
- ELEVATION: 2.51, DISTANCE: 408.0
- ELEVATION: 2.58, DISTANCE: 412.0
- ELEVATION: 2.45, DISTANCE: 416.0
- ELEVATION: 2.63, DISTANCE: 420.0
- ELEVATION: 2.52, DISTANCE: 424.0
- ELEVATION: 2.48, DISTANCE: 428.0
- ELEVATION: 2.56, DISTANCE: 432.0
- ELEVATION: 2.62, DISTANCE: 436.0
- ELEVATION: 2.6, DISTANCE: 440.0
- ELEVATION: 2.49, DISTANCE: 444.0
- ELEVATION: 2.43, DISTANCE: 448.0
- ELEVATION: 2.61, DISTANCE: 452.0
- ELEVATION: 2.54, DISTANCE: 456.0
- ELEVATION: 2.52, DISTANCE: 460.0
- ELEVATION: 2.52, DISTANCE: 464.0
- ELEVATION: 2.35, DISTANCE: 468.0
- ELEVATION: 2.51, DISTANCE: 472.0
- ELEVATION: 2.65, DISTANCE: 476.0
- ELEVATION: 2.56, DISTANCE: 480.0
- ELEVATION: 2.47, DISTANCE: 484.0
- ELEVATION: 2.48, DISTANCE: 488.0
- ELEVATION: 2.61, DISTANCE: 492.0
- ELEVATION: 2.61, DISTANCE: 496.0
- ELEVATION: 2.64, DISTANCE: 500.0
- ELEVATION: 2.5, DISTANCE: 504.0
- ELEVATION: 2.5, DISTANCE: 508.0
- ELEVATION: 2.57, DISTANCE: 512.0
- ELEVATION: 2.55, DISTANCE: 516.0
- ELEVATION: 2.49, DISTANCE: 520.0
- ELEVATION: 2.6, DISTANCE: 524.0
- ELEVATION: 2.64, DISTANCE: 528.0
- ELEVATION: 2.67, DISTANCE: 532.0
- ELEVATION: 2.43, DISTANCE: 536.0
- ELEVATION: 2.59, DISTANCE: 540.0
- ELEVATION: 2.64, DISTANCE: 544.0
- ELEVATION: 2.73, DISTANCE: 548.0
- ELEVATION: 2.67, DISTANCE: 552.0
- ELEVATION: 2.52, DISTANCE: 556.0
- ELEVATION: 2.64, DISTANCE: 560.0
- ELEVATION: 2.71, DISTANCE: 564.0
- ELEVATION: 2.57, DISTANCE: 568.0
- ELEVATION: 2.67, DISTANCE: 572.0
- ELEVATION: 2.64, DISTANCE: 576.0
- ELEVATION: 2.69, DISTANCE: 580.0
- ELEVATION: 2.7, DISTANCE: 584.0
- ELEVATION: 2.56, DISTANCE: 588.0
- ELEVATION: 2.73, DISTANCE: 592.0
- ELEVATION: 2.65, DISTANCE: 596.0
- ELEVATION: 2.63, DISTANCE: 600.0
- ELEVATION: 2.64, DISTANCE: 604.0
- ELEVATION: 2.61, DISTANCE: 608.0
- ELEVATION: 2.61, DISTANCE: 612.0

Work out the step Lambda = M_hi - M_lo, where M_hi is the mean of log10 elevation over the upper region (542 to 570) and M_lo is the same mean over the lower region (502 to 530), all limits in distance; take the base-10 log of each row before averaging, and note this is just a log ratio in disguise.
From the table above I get 0.015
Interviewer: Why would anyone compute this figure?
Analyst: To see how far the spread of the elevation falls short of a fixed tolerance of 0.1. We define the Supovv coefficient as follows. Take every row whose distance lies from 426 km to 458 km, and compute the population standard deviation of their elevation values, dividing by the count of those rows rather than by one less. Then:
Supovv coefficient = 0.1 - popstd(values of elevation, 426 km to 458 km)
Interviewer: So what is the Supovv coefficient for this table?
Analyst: 0.04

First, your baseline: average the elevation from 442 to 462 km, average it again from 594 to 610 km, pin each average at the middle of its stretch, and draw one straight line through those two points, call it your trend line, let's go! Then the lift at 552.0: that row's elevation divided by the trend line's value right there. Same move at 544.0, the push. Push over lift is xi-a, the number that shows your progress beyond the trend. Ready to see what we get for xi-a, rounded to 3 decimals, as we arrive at 0.991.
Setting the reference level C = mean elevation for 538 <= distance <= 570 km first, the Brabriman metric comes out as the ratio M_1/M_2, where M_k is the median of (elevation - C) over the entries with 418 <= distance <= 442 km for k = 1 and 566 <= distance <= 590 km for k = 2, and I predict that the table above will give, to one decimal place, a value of -2.5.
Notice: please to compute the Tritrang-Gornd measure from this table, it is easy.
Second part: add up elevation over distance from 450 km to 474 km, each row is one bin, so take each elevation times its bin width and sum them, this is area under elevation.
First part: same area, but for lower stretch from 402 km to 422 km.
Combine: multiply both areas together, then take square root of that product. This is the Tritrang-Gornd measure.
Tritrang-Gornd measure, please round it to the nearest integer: 56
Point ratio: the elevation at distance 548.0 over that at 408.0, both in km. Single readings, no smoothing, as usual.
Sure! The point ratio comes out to 1.09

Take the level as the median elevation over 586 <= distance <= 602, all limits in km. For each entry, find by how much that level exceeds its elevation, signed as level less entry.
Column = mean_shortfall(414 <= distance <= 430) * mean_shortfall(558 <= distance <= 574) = -0.0009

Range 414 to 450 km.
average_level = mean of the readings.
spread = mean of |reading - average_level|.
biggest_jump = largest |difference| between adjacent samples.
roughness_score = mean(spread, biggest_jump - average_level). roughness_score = -1.14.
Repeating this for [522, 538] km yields -1.13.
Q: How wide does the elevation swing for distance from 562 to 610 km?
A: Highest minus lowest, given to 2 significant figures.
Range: 0.17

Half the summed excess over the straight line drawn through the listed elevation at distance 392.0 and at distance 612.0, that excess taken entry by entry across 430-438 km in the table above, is -0.12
